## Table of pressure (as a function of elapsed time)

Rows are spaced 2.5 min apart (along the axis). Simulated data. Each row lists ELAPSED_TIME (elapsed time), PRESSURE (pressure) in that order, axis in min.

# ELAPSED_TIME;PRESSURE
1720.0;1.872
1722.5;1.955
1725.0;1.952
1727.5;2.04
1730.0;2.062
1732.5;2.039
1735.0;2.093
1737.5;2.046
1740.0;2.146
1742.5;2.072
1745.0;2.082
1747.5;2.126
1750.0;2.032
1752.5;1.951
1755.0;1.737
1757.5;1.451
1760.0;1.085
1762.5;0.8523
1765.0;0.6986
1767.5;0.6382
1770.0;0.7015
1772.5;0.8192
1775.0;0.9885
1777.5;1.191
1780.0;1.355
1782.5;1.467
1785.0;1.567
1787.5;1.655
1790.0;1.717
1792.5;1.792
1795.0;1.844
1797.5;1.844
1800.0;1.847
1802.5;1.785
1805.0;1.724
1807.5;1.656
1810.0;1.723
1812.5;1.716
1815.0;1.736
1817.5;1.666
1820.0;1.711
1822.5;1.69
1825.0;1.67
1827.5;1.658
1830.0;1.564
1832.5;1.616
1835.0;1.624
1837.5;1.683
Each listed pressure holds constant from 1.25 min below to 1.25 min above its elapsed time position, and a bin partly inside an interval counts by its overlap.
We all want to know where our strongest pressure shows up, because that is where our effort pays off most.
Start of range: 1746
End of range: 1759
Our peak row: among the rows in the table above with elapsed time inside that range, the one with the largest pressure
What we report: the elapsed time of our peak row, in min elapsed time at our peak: 1747.5 min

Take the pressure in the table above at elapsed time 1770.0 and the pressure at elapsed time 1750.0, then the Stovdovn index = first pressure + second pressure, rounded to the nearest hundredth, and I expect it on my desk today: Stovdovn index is 2.73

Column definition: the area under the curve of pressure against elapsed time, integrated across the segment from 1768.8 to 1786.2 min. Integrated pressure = 20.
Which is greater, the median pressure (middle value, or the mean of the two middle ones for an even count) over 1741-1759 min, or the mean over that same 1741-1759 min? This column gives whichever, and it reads 2.03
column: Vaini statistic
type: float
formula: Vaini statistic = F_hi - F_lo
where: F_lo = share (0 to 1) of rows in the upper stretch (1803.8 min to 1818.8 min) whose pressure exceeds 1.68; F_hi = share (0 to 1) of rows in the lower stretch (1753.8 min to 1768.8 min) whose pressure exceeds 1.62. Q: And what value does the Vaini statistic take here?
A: -0.50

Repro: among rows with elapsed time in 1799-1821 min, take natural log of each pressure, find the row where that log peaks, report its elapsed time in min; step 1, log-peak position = 1800.0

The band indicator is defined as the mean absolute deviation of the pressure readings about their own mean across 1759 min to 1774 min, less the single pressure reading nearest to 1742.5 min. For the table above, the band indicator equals -1.95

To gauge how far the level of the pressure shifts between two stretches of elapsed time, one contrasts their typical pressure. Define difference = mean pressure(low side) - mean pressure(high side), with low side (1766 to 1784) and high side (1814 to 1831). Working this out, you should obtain -0.65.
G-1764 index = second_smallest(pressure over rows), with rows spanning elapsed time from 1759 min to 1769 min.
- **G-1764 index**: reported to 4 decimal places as 0.6986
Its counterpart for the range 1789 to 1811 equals 1.7170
